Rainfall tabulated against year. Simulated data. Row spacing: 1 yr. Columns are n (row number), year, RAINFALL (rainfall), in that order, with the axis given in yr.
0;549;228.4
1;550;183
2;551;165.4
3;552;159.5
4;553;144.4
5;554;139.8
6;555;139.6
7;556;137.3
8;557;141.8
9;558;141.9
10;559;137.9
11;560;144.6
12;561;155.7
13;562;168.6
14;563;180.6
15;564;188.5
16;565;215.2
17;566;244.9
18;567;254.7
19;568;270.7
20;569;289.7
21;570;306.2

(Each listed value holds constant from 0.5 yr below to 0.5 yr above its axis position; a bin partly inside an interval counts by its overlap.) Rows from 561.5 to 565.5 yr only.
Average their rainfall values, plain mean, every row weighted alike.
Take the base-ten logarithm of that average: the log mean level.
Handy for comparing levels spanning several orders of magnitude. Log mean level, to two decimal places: 2.27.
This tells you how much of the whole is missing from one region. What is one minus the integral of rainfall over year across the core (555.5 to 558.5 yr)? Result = -420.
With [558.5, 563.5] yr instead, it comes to -786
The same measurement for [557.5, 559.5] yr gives -279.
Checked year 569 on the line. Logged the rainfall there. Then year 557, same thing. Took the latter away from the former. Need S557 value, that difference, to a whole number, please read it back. 148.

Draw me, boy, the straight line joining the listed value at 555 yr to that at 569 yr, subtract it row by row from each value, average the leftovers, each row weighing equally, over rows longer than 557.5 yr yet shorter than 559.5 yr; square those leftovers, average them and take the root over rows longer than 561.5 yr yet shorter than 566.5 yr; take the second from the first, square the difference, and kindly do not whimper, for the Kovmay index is 5788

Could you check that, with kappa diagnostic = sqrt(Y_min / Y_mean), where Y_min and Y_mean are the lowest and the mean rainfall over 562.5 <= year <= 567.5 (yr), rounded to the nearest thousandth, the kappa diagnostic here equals 0.913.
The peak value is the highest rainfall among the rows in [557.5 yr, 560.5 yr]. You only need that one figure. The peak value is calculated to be 144.6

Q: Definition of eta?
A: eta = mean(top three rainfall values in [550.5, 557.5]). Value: 156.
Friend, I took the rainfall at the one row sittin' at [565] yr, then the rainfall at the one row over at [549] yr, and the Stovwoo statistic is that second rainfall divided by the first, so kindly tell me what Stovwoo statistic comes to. 1.06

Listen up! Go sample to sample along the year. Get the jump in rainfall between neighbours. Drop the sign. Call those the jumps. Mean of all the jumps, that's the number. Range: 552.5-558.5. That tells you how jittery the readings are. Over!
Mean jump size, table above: 2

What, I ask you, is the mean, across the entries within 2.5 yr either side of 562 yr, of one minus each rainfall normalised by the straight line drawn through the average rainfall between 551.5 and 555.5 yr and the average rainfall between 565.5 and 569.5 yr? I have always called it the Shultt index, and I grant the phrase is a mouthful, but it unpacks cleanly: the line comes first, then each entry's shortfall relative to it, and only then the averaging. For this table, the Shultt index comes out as 0.23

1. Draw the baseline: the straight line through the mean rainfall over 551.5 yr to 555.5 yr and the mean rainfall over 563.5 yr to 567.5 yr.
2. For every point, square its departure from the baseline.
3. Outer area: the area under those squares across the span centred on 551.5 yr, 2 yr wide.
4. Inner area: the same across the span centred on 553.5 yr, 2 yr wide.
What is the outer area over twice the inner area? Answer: 10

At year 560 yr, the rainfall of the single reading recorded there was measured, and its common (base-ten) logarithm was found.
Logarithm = 2.16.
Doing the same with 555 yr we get 2.14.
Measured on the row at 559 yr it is 2.14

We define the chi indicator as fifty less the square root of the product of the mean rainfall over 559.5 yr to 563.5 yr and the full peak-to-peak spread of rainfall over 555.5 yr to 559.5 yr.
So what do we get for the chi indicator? 23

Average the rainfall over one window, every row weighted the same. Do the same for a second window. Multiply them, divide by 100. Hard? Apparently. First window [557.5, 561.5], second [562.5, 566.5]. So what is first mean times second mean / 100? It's 301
